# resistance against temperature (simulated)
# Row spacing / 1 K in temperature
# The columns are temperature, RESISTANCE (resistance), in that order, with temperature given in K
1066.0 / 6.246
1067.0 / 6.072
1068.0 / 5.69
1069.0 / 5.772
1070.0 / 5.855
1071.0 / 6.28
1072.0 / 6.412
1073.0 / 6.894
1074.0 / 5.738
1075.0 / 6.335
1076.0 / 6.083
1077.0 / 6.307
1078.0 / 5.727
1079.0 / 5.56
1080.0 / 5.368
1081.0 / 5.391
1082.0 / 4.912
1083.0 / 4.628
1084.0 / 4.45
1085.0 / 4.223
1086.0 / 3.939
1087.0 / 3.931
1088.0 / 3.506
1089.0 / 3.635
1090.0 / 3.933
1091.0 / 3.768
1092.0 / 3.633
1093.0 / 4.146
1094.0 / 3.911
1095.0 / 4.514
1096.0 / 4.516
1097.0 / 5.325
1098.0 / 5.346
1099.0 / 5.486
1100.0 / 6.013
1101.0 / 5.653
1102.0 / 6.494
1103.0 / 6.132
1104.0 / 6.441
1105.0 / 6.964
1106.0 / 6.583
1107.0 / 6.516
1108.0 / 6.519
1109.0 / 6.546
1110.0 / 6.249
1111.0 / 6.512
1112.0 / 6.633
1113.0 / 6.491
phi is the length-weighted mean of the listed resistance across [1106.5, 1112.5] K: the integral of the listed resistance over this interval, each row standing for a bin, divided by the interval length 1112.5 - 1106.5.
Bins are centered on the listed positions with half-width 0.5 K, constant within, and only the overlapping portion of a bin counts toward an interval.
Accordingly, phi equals 6.5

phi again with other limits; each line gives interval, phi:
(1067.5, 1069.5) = 5.7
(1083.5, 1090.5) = 3.9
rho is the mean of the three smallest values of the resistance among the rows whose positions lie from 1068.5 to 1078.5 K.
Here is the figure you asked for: 5.7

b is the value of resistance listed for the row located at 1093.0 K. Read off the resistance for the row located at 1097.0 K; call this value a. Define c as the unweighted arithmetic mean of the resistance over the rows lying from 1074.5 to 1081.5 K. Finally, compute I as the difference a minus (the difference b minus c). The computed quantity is 7.0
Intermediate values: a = 5.325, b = 4.146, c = 5.8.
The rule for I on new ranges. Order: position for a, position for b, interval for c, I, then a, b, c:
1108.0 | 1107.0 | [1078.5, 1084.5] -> 5.1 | 6.519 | 6.516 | 5.1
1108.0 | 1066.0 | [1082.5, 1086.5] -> 4.6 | 6.519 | 6.246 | 4.3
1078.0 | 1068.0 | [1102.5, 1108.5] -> 6.6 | 5.727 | 5.69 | 6.5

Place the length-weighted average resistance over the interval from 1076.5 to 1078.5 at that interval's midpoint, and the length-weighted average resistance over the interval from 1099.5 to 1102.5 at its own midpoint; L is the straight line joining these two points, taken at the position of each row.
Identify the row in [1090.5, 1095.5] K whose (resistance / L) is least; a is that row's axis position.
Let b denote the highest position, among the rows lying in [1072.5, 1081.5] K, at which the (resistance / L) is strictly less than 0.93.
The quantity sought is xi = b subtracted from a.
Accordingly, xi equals 11 K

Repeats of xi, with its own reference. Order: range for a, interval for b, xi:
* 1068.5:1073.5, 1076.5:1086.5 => -17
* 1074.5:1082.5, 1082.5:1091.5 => -9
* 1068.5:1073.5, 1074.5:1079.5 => -10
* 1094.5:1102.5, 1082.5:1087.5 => 8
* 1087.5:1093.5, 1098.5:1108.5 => -11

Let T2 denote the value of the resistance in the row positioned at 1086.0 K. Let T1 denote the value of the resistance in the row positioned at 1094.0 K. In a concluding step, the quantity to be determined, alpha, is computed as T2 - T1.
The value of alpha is 0.0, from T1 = 3.911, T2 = 3.939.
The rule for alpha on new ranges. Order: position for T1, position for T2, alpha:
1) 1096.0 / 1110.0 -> 1.7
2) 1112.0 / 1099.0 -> -1.1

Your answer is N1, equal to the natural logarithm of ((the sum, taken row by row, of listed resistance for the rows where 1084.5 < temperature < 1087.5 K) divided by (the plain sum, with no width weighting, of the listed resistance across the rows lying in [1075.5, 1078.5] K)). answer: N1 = -0.40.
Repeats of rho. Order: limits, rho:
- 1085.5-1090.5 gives 3.7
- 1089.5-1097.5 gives 3.8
